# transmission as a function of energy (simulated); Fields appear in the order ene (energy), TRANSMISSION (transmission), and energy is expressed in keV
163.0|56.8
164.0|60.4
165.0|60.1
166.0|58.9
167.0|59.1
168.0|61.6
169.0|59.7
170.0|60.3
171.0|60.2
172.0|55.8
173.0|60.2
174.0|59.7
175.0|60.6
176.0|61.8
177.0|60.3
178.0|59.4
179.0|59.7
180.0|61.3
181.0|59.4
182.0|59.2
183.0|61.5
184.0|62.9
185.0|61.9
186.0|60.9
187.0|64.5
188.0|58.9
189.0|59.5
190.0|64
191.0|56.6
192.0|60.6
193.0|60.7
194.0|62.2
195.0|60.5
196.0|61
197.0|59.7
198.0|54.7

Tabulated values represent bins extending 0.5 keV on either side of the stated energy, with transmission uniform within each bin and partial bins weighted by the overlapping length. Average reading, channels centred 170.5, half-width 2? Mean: 59.0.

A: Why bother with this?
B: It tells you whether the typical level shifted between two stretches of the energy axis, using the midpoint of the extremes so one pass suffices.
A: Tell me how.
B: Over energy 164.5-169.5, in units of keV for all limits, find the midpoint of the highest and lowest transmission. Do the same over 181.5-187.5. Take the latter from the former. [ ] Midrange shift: -1.6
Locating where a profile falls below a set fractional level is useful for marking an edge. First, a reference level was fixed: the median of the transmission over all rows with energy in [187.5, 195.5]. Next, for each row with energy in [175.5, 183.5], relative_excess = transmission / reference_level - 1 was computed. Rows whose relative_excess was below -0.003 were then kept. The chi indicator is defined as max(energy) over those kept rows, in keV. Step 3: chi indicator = 182.0 keV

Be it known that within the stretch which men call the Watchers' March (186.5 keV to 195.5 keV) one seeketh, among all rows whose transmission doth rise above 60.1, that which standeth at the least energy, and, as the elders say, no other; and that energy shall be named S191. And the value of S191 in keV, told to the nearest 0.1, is 187.0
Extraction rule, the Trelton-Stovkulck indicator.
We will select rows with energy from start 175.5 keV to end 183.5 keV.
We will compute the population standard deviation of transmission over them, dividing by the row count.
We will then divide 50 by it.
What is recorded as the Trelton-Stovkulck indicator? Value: 50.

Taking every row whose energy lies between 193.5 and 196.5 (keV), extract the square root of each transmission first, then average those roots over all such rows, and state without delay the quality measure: 7.83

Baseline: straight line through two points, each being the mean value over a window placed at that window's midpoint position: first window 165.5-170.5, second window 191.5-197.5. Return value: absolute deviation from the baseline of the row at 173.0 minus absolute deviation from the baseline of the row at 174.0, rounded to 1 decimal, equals -0.3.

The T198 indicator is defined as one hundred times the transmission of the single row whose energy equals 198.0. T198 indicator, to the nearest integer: 5470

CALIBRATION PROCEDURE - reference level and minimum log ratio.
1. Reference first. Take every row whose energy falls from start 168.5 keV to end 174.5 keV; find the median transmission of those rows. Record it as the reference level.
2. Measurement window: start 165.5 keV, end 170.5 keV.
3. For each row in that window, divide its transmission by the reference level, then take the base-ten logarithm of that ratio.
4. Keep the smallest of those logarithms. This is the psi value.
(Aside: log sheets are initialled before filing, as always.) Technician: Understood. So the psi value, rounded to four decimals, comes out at -0.0077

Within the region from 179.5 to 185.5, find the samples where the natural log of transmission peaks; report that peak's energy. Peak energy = 184.0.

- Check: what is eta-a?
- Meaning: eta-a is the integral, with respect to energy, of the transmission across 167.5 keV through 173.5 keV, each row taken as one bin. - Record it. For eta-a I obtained 358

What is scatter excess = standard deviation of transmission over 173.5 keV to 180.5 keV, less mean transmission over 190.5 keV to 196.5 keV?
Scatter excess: -59.4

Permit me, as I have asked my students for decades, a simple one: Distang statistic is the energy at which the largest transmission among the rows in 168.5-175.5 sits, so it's 175.0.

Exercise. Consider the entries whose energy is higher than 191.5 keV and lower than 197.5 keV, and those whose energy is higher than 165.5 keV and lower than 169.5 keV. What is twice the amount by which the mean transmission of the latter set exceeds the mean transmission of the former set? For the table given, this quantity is -1.9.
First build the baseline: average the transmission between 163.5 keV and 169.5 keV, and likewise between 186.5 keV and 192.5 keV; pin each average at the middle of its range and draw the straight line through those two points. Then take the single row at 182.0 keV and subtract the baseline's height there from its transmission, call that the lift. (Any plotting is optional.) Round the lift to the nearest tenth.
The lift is -1.2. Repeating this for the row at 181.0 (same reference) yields -1.0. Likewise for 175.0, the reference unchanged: 0.4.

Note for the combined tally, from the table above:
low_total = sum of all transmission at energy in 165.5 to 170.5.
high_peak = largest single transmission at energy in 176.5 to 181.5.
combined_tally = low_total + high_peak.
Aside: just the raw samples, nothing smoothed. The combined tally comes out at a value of 361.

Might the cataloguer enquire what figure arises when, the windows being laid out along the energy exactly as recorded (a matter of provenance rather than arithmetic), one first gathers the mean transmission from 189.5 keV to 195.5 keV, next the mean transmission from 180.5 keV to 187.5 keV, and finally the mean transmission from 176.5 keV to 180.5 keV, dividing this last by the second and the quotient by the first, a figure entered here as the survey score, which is 0.0161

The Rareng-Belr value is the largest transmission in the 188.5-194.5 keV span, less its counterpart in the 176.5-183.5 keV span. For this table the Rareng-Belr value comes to 2.5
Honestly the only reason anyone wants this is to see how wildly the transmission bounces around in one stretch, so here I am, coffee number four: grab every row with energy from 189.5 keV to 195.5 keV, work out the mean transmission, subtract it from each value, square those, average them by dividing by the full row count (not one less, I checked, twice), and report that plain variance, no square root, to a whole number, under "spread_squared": 5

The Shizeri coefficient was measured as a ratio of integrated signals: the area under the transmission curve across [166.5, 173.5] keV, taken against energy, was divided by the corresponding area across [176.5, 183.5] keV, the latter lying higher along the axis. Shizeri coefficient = 0.99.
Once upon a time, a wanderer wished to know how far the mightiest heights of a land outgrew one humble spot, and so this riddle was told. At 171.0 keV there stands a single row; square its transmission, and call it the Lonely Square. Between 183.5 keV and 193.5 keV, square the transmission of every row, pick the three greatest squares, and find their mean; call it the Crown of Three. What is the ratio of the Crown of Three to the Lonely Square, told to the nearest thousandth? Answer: 1.123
